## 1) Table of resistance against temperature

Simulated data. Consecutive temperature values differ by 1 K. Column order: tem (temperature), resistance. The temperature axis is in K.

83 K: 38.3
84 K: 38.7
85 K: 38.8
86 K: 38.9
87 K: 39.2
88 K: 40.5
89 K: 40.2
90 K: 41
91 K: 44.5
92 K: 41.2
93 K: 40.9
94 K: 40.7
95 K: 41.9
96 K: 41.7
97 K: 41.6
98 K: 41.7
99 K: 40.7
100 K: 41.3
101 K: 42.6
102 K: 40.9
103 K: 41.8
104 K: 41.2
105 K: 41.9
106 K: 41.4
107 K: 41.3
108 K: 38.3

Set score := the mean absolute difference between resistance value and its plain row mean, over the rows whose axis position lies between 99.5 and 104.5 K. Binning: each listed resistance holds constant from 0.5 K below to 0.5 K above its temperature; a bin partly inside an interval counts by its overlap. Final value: 0.5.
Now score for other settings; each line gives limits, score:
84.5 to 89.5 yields 0.7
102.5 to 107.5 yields 0.3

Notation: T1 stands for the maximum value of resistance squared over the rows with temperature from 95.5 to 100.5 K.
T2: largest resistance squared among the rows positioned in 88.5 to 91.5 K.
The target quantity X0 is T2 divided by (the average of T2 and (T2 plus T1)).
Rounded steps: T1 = 1739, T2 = 1980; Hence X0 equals 0.695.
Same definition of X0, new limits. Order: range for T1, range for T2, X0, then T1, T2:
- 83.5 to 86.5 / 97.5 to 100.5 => 0.697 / 1513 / 1739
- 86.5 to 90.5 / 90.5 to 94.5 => 0.702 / 1681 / 1980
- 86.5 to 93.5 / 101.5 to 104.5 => 0.638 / 1980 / 1747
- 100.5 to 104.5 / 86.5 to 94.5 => 0.686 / 1815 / 1980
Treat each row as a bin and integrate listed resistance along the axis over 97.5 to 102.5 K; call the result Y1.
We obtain 207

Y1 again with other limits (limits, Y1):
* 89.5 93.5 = 168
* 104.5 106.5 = 83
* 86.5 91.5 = 205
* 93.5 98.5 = 208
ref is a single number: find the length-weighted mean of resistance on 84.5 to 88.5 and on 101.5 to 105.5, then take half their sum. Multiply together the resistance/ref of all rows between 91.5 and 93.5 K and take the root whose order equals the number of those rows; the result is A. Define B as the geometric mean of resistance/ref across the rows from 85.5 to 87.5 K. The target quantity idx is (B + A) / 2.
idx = 0.99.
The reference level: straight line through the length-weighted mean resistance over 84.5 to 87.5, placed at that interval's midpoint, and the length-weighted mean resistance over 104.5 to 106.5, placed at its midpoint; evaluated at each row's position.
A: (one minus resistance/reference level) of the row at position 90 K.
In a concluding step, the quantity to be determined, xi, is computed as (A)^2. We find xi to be 0.0014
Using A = -0.04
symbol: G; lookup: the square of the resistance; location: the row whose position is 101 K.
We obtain 1815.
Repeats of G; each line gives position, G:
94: 1656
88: 1640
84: 1498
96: 1739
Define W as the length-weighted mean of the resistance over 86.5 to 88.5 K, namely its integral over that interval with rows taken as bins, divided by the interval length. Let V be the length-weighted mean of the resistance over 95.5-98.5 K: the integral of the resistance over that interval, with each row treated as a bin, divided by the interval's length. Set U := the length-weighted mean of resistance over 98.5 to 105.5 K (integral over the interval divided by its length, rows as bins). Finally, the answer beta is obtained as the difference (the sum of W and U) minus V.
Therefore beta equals 39.7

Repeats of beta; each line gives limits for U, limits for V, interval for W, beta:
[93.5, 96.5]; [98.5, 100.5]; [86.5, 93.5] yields 41.5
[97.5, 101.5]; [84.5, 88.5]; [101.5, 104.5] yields 43.5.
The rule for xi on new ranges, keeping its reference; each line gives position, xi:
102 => 0.0000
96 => 0.0011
